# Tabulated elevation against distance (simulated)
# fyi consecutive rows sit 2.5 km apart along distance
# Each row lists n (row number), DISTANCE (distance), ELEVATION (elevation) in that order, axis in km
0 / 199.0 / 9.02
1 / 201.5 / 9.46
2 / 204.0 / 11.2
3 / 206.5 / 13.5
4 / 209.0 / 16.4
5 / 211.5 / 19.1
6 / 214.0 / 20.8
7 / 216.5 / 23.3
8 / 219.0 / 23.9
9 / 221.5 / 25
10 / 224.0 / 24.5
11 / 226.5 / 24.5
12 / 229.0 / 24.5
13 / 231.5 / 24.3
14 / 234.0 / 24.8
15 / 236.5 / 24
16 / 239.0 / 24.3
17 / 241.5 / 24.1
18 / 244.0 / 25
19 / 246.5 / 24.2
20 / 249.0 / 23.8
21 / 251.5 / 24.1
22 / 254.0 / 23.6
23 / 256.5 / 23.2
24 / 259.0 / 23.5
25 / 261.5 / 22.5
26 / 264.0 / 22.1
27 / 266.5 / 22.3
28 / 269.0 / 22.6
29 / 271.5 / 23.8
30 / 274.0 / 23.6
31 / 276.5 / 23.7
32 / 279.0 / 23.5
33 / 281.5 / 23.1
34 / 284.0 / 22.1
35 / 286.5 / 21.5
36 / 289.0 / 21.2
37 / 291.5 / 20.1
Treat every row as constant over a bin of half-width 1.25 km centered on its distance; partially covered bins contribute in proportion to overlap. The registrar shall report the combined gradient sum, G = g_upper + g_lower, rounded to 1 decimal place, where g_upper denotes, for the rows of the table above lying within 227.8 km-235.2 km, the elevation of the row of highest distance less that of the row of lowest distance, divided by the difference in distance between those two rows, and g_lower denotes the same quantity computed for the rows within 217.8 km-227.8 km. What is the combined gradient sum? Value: 0.1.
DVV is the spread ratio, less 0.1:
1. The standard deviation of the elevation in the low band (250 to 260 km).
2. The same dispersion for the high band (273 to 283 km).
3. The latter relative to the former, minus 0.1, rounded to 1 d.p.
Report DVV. 0.6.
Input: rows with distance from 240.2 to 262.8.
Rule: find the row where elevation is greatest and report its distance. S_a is 244.0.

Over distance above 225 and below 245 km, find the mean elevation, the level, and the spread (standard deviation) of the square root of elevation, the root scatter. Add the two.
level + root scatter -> 24.5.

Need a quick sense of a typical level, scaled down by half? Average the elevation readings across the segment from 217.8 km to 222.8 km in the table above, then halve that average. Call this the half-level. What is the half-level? 12.2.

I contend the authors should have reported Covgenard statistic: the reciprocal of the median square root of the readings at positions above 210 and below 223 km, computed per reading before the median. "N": 0.207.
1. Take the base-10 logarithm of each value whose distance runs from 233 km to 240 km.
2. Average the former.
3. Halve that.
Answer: 0.693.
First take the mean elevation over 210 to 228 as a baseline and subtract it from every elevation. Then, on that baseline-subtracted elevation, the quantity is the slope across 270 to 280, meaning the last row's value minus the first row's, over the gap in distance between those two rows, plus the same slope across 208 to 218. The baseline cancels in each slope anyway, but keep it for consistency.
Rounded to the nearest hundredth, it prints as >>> 0.88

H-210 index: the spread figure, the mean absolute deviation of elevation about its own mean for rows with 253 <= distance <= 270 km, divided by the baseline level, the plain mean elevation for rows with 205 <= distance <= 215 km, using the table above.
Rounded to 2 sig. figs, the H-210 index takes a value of 0.030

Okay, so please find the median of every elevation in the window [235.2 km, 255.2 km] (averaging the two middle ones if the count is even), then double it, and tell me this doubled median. 48.2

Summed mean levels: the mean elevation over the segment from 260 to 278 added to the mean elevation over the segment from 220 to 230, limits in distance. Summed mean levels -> 47.6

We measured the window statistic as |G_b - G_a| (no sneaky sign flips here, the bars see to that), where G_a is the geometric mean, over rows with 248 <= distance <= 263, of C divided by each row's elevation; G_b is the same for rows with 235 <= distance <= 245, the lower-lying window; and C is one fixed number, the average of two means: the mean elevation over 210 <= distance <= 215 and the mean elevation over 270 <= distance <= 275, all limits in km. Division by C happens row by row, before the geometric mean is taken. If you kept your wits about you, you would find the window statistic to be 0.03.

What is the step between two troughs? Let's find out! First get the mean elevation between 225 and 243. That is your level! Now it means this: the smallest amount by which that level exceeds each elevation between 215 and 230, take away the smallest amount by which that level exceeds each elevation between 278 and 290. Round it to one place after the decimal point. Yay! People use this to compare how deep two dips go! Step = -1.5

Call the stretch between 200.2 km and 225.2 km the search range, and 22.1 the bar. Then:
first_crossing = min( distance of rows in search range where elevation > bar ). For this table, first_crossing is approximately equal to 216.5 km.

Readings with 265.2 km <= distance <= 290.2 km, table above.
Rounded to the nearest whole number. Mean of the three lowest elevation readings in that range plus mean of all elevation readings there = 44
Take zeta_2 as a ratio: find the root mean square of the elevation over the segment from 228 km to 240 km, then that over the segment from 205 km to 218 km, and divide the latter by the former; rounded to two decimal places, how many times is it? 0.78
